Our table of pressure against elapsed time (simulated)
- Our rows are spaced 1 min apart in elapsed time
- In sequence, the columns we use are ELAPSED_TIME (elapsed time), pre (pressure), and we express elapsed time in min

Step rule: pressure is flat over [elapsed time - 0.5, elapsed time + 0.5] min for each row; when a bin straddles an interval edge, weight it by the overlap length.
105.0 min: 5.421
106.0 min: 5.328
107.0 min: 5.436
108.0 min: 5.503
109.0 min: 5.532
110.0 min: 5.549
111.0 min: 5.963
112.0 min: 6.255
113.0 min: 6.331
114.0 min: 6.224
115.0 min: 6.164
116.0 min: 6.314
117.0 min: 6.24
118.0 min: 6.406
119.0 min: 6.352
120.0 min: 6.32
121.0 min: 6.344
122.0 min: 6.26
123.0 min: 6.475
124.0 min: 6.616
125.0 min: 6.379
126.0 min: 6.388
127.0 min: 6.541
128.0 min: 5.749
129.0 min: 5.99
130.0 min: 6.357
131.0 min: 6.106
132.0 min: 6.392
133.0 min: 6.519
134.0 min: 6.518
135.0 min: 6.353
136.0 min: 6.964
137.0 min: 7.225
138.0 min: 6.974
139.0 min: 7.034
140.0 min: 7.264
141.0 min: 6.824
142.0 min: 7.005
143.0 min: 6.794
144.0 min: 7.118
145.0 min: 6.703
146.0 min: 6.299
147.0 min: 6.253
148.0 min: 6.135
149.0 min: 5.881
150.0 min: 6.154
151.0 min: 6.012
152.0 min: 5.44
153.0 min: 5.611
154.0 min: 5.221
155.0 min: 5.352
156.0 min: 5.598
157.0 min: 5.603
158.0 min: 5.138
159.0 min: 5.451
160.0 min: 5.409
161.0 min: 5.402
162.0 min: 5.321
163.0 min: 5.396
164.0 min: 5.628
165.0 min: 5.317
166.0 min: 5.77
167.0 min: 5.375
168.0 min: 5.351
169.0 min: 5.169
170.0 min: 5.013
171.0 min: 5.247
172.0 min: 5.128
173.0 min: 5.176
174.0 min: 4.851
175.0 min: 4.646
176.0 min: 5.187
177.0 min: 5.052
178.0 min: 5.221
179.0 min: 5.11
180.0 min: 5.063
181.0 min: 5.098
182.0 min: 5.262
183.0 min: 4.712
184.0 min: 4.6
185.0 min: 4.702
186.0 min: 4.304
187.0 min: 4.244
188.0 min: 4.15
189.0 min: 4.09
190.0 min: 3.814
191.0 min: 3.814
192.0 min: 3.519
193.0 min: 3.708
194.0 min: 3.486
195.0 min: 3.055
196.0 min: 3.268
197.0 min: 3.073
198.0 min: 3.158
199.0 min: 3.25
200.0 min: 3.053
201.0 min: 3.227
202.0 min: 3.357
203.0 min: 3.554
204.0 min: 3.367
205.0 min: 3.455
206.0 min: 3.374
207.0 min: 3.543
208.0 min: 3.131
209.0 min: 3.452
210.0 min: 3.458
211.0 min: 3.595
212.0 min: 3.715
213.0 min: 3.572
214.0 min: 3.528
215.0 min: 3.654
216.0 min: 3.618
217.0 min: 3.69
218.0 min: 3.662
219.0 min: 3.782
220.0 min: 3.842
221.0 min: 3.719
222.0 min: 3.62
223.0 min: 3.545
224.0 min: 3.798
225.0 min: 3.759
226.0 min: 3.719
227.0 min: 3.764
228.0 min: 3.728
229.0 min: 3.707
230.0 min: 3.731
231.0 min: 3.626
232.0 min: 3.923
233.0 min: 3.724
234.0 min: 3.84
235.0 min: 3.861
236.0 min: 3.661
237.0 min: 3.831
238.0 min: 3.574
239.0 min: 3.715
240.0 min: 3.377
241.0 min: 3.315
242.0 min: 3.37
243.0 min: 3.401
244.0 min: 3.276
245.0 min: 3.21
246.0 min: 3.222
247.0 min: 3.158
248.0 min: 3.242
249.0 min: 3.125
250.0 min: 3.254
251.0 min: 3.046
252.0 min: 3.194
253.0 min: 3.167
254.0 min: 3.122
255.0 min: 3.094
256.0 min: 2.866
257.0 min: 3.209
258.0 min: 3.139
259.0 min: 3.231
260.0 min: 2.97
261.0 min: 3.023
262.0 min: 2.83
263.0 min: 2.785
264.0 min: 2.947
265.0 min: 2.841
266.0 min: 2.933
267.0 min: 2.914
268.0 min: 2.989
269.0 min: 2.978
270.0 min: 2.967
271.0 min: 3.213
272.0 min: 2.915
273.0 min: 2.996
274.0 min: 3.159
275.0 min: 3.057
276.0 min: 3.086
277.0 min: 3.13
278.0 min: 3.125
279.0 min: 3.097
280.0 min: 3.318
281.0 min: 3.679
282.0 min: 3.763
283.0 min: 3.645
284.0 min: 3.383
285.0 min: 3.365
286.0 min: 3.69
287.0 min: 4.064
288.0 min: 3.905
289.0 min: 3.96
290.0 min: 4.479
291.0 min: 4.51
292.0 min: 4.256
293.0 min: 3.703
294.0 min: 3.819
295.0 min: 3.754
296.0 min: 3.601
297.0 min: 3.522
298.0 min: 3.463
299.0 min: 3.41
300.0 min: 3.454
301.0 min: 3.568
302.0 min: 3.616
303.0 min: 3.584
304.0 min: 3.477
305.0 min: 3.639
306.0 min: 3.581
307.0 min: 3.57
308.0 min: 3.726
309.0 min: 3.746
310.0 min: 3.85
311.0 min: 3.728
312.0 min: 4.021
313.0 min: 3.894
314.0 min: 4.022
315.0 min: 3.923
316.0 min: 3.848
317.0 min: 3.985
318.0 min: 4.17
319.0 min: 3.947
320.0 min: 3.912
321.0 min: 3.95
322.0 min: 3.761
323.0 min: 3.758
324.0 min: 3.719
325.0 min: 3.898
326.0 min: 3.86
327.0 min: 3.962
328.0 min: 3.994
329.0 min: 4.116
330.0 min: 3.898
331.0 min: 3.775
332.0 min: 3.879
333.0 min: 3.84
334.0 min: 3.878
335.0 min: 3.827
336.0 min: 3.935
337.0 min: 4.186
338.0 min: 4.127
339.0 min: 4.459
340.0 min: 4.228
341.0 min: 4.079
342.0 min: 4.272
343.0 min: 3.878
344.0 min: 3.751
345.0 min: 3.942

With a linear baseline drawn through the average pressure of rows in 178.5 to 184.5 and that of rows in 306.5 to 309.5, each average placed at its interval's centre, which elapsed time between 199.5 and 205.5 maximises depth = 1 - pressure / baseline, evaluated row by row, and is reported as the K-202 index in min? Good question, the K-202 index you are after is 200.0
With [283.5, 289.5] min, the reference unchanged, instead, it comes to 285.0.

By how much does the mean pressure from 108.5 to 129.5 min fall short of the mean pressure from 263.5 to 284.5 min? -3.1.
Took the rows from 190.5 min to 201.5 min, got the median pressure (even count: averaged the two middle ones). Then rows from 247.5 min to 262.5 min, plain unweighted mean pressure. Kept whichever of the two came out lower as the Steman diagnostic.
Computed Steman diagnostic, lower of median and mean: 3.1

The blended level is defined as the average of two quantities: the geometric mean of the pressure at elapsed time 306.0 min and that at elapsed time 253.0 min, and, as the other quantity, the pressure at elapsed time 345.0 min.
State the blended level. 3.65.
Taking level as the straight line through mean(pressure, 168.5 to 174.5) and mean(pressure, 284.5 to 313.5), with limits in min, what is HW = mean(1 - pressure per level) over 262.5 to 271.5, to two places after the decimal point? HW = 0.28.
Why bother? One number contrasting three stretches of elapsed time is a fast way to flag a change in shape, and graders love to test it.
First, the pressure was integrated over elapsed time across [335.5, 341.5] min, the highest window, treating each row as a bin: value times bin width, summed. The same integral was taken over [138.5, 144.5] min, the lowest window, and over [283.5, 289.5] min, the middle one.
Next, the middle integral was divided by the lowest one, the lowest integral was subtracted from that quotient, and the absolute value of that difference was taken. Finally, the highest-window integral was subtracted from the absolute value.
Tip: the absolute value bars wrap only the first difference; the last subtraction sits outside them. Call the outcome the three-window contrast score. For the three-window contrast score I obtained 16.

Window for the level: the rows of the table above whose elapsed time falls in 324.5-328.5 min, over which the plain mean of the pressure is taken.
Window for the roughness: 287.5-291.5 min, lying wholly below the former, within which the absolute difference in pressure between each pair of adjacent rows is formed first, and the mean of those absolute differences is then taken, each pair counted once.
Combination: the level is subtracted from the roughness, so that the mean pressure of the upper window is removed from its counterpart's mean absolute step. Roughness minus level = -3.7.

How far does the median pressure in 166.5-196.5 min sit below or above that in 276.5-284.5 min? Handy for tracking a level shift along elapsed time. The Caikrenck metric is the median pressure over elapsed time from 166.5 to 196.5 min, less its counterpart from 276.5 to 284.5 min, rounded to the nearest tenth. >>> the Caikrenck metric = 1.4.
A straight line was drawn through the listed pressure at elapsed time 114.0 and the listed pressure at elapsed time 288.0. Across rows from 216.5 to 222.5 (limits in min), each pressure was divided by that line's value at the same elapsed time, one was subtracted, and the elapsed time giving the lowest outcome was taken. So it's 222.0 min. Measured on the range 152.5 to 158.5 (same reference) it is 158.0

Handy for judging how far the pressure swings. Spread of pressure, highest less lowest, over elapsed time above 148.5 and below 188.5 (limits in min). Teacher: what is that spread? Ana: 2.00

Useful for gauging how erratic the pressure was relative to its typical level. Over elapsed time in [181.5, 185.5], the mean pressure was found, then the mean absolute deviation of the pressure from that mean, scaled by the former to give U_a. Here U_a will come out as 0.046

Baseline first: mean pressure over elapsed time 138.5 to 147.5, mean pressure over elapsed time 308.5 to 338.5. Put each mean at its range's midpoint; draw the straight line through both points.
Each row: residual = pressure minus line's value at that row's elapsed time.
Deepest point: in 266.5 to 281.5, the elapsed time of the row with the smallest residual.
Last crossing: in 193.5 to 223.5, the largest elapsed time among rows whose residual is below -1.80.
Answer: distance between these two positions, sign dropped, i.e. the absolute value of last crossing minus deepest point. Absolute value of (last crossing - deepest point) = 44 min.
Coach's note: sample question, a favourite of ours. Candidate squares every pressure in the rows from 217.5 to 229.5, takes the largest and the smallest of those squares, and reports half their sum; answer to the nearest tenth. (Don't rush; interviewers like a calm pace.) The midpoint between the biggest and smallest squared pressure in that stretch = 13.7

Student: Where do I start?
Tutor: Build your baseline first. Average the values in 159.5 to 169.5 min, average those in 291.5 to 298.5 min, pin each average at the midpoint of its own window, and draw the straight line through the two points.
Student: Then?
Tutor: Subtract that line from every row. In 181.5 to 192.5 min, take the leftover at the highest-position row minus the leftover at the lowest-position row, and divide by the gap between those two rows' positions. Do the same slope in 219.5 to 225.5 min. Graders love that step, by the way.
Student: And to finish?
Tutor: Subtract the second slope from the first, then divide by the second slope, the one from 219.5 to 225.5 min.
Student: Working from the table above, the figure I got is 42.6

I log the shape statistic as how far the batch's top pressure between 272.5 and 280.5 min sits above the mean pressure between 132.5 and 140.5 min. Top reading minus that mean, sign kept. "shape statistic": -3.5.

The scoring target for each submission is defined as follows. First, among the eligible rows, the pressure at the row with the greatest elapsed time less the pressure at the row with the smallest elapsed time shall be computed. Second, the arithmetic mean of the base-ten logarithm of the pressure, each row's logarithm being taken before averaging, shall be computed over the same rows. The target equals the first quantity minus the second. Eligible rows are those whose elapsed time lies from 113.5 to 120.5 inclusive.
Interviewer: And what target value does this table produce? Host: -0.70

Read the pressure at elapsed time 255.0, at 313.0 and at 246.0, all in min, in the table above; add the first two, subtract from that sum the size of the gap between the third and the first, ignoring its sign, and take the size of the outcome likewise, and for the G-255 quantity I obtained 6.9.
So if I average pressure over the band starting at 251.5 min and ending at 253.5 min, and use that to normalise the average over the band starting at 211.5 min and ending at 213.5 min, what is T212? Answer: 1.15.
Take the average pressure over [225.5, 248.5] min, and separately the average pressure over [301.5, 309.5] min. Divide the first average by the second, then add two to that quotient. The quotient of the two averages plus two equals 2.99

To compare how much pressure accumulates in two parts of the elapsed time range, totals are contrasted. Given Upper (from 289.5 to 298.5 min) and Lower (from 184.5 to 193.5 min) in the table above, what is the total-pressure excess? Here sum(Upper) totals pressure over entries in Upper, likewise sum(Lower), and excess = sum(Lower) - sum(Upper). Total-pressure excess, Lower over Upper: 1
